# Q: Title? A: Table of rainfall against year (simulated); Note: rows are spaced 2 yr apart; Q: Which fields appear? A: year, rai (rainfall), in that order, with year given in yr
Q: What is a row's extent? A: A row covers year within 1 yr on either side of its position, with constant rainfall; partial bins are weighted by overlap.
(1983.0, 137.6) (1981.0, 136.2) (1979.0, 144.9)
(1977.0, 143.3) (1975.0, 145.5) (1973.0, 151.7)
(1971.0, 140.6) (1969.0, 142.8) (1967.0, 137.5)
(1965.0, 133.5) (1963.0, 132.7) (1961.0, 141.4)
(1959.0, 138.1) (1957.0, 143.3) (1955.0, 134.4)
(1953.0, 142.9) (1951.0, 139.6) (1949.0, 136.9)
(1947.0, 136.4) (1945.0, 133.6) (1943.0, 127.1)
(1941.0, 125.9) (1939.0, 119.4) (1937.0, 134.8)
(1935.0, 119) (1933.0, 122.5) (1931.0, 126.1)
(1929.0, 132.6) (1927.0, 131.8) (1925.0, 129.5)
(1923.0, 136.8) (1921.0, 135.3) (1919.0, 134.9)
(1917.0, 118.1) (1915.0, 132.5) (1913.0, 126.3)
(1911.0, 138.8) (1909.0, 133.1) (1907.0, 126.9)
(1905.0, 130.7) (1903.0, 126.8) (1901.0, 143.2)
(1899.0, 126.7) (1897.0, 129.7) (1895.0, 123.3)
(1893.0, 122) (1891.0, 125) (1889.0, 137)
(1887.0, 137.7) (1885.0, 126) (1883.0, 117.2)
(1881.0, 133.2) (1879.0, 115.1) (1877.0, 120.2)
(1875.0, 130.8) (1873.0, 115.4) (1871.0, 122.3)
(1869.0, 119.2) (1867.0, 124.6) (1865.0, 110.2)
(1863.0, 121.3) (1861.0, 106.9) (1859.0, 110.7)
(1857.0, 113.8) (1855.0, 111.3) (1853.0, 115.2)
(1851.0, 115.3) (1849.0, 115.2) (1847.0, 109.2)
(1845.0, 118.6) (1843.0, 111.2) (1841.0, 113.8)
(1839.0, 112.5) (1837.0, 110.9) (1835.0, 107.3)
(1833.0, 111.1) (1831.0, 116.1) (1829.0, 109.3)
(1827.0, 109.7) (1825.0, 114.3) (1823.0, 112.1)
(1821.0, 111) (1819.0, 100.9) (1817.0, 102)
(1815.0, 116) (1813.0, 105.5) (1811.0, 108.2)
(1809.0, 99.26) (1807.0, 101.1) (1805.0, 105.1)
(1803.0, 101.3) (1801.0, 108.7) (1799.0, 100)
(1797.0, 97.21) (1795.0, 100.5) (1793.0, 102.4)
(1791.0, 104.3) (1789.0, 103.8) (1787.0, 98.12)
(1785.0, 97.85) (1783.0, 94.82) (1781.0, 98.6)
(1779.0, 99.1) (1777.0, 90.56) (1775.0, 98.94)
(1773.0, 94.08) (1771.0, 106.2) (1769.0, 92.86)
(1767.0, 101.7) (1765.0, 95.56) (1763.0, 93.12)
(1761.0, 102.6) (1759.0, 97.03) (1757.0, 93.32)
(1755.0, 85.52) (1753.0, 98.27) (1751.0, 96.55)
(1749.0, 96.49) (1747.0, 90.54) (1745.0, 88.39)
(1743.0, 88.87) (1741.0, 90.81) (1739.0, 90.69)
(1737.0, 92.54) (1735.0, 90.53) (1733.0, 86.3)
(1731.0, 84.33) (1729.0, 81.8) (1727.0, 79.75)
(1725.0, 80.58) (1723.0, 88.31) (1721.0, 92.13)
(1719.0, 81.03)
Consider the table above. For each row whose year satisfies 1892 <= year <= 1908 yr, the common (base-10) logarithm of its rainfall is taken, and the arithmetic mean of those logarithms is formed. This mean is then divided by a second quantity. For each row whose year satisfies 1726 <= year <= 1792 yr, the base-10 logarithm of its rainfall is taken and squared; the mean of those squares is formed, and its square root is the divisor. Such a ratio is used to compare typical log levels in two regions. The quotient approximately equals 1.07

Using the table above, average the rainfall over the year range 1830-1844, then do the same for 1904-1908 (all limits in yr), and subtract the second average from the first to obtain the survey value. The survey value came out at -17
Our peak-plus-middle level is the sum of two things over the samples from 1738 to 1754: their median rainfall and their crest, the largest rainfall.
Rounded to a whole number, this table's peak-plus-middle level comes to 189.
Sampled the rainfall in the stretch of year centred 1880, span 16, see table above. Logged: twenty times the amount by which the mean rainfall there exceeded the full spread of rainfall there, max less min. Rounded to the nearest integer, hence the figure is 2037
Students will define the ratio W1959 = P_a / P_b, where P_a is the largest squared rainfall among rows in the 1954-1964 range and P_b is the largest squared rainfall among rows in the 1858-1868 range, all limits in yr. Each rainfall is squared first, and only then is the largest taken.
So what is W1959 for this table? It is 1.3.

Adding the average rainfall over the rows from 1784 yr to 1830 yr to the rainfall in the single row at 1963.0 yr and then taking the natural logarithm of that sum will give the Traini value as 5.47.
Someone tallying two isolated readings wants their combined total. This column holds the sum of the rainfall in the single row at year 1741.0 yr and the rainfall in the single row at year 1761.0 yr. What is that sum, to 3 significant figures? 193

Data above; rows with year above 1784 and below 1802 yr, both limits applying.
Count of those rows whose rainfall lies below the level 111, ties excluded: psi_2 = 9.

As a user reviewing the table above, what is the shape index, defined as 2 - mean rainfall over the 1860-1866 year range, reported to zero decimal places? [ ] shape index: -111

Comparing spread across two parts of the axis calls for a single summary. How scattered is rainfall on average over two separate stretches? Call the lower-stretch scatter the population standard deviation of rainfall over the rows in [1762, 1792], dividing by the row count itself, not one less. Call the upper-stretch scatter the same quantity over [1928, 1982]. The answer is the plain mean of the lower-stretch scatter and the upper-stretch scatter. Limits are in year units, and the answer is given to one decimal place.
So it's 6.2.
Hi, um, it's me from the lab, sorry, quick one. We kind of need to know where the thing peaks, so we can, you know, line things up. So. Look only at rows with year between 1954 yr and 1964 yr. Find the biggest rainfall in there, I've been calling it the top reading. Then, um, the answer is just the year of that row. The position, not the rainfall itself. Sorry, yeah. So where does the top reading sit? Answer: 1957.0 yr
